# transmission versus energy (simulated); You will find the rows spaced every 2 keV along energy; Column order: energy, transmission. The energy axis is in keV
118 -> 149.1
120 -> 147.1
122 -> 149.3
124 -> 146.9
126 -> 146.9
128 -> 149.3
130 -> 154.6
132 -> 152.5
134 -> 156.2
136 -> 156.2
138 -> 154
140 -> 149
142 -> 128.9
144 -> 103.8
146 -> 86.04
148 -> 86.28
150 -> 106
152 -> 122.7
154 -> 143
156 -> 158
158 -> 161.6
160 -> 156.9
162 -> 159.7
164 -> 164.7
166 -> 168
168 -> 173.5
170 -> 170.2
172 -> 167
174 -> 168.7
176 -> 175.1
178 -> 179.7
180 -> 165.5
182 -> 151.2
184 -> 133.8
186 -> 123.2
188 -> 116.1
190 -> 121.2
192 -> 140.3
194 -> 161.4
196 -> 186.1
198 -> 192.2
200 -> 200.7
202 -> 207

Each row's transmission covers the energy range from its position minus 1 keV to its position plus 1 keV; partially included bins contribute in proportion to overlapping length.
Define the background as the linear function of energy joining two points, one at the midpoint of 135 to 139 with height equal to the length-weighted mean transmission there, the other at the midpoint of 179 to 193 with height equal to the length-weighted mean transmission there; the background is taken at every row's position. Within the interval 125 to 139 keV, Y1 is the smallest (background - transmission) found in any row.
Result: -1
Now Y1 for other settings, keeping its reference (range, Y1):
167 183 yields -41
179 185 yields -27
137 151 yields 1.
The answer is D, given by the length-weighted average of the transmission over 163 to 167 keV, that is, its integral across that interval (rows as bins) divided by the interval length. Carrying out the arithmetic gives 166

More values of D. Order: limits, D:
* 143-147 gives 95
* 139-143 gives 139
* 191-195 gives 151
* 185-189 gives 120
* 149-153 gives 114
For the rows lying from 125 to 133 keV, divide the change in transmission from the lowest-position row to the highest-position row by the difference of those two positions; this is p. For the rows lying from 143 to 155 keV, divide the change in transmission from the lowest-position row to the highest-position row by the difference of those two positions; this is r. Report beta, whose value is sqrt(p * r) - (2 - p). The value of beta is 0.8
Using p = 0.9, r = 3.9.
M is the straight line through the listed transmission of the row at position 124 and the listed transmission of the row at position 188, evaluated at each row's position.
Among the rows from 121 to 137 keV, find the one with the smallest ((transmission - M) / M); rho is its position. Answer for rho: 124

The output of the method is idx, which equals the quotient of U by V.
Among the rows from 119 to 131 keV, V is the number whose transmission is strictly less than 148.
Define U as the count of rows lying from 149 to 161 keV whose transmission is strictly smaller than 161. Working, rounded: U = 5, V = 3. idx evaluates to 1.7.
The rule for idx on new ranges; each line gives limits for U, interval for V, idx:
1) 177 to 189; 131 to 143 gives 4.0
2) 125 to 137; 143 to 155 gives 1.0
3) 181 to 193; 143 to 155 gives 1.0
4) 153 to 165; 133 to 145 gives 2.0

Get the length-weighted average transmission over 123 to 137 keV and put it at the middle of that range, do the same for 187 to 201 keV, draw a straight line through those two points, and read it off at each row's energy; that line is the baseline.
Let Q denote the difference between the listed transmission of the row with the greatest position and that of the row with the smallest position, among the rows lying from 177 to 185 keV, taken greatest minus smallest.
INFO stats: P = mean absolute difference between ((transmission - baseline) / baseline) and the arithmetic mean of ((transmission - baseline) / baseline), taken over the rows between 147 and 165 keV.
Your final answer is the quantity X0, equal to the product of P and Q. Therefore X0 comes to -6.8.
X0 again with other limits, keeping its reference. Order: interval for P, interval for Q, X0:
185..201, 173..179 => 2.0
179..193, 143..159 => 5.2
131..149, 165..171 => 0.4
